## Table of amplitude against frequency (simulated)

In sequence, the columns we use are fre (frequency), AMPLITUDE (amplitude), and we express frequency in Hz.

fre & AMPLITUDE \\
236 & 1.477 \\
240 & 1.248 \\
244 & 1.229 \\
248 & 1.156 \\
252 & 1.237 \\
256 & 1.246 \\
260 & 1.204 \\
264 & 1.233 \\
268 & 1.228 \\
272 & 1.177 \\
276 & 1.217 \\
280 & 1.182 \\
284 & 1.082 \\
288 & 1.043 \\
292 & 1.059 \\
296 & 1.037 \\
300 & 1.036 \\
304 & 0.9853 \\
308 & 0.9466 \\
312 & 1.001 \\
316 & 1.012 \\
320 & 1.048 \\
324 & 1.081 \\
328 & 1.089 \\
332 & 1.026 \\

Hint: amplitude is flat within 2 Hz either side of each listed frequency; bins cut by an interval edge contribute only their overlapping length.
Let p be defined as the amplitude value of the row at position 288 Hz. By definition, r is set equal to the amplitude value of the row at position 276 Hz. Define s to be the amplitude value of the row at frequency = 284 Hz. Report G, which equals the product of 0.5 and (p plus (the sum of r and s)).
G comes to 1.67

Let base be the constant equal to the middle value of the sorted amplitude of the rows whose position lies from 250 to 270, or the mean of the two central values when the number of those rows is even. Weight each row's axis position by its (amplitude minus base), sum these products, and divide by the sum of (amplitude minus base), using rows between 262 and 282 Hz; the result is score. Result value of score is 275.5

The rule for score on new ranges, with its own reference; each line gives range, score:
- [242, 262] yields 250.3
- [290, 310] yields 301.0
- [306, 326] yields 314.8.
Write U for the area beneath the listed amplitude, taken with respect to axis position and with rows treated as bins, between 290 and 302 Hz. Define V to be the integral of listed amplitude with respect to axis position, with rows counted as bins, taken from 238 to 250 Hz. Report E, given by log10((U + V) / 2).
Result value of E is 1.13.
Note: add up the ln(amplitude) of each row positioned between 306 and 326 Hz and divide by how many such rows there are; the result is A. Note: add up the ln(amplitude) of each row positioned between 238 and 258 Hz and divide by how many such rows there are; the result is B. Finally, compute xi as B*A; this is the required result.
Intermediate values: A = 0.02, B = 0.20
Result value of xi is 0.0033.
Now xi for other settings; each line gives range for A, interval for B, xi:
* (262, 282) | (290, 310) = 0.0022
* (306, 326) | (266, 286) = 0.0027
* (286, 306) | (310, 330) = 0.0014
